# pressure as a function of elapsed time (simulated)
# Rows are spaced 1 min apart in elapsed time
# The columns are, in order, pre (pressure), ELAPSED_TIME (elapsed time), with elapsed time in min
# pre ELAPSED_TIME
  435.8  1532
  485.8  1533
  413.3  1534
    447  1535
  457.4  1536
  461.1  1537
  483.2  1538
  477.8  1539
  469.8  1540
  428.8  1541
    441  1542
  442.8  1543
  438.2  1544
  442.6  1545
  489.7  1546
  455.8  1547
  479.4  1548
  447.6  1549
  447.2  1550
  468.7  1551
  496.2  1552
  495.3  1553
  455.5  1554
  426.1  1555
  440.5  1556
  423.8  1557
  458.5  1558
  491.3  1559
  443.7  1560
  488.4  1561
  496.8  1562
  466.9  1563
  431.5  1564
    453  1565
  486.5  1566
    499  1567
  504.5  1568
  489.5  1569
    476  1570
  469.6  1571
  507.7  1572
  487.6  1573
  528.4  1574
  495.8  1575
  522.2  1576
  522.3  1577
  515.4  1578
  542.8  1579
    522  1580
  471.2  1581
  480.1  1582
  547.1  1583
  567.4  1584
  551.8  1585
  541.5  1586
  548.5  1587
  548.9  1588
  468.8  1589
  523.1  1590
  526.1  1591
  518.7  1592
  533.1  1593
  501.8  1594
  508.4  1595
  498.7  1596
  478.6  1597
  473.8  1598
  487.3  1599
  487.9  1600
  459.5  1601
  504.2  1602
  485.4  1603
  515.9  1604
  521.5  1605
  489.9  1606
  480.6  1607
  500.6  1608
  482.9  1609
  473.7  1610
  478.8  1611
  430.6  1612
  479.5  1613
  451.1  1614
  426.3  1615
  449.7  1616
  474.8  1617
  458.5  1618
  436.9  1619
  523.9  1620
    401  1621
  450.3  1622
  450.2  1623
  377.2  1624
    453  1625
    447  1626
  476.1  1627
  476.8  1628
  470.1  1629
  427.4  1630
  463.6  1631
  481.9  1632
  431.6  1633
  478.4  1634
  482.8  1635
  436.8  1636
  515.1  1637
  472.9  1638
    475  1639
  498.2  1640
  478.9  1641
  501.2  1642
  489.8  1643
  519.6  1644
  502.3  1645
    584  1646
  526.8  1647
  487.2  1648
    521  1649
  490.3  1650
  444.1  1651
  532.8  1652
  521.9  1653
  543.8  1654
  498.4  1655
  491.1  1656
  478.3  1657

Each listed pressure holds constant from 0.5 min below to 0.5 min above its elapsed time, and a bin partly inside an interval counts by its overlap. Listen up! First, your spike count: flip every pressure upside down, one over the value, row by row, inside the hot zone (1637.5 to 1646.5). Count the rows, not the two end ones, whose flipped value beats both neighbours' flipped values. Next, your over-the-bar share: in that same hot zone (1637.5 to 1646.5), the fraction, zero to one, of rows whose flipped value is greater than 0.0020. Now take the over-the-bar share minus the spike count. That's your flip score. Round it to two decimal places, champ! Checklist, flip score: -2.44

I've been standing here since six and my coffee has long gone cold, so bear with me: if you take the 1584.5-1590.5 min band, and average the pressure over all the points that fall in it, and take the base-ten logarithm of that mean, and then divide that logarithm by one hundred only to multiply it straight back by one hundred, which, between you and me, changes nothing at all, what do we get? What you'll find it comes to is 2.72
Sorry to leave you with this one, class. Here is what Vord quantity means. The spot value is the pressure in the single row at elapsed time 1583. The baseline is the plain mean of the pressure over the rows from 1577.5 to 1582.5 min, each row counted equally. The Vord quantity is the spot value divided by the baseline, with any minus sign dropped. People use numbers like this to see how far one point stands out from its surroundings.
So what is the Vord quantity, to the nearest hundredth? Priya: 1.08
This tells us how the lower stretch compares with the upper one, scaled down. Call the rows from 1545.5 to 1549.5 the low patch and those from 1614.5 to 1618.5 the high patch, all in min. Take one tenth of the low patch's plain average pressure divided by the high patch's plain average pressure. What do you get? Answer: 0.103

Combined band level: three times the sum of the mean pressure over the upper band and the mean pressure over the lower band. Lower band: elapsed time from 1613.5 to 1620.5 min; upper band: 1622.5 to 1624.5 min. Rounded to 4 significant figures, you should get 2622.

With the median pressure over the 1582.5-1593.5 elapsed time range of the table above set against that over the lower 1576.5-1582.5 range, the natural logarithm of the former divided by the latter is 0.043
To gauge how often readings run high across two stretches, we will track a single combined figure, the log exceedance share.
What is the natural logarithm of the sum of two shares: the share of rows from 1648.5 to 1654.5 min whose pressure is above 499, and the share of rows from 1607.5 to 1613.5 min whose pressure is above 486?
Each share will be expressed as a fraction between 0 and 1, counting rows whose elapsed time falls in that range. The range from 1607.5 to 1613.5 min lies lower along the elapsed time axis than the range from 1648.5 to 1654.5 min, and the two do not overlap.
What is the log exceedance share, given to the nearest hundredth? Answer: -0.18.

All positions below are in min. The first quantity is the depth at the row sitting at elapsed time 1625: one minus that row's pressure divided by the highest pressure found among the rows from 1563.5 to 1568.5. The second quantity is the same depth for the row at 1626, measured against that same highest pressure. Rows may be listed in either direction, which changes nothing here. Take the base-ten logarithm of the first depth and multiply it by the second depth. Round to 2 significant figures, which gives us -0.11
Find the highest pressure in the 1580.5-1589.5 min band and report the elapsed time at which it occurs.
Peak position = 1584 min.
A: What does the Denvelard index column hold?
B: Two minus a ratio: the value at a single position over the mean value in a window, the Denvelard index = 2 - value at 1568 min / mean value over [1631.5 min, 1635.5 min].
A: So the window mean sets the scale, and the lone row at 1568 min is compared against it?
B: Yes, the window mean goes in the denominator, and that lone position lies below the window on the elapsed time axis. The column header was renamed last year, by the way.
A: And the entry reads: 0.92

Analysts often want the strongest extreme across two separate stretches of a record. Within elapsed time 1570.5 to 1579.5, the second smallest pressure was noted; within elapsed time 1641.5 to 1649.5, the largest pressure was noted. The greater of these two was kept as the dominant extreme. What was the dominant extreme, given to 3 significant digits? 584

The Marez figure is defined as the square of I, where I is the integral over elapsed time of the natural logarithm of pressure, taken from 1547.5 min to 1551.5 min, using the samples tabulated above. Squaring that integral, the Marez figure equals 602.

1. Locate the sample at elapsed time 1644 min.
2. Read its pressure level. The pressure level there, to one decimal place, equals 519.6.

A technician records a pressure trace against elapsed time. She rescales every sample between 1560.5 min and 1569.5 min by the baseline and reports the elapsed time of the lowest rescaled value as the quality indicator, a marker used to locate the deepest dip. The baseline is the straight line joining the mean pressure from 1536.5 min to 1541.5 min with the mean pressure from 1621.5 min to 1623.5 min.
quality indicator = 1564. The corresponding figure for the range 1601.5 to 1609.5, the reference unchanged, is 1607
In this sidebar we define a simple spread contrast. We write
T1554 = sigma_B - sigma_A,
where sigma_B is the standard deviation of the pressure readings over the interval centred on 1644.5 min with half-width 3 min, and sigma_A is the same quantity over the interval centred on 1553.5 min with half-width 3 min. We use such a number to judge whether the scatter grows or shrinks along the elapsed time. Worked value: 5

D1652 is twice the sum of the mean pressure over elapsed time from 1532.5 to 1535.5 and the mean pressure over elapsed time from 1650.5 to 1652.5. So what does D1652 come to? 1874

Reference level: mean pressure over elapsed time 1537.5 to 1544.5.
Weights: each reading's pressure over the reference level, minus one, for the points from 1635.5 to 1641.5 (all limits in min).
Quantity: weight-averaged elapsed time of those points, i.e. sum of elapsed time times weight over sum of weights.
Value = 1639.0 min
